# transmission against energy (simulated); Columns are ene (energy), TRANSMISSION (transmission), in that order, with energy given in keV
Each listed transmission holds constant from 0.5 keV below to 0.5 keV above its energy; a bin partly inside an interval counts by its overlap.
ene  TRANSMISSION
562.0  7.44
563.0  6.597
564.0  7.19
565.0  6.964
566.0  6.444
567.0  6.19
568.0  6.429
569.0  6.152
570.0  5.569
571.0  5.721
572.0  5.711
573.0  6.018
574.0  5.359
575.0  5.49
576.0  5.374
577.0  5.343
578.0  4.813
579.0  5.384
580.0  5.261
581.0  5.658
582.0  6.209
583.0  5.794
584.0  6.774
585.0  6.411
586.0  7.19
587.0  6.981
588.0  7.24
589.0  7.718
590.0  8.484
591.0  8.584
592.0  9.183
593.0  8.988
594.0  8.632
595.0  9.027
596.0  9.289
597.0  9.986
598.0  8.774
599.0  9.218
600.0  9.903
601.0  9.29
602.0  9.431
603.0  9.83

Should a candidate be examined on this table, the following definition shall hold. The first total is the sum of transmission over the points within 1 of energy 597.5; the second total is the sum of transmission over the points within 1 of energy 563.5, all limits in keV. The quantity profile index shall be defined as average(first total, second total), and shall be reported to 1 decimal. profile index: 16.3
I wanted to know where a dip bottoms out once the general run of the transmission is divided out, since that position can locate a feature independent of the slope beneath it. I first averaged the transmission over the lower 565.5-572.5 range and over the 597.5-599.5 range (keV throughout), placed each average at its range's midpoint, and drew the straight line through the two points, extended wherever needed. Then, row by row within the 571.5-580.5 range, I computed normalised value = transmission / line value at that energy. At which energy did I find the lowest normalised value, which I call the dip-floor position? 578.0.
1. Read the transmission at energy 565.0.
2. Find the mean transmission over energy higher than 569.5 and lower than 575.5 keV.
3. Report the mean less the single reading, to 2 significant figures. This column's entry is -1.3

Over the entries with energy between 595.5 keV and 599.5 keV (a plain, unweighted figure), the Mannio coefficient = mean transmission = 9.3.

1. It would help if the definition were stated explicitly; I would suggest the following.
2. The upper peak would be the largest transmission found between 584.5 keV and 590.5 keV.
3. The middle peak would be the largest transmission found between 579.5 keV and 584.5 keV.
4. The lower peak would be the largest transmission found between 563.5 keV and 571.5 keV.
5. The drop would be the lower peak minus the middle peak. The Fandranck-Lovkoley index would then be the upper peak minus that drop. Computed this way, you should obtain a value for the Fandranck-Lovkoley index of 8.1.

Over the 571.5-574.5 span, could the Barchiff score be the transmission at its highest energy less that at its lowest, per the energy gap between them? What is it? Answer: -0.18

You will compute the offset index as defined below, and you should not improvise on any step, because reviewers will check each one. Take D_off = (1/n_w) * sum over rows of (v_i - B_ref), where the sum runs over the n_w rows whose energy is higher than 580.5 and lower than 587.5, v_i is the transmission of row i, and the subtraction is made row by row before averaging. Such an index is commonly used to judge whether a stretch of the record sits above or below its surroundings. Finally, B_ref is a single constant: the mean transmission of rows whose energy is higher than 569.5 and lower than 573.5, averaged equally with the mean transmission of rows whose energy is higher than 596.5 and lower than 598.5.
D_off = -1.1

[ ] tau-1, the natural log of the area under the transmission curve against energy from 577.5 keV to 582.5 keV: 3.31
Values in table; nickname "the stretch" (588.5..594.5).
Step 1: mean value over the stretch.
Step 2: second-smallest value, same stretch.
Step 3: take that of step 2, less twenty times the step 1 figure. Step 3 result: -163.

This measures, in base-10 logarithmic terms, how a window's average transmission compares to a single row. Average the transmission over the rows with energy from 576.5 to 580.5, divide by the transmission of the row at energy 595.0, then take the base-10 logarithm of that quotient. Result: -0.24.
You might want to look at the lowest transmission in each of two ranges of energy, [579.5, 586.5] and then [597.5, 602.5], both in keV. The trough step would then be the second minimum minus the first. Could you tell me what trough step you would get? 3.5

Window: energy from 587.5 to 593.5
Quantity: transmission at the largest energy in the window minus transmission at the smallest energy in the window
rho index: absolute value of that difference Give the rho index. 1.7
